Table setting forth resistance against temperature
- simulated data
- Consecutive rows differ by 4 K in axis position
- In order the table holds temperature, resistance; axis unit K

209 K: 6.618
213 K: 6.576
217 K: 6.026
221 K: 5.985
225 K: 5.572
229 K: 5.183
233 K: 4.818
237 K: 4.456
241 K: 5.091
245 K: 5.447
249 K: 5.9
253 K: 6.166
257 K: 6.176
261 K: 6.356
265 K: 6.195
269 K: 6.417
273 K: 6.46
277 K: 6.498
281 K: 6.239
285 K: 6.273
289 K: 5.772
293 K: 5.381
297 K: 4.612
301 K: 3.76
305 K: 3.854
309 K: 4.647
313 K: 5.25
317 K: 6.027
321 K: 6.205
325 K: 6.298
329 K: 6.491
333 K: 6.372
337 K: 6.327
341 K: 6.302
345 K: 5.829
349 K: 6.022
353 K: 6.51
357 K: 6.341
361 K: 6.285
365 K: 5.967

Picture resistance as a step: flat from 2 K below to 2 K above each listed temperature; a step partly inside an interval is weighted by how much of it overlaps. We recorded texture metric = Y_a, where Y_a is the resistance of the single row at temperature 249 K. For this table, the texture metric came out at 5.9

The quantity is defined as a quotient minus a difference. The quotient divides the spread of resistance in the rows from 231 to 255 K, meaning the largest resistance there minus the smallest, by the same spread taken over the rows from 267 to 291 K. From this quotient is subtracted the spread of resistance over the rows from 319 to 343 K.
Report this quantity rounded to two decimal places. 2.07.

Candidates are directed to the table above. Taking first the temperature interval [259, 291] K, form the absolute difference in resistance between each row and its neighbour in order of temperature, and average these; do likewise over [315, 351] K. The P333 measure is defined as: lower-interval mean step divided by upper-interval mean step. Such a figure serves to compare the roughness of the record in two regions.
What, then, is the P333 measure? 1.1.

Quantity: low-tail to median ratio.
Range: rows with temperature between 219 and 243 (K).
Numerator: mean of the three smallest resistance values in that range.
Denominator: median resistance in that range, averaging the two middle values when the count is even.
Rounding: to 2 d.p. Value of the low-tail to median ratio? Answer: 0.93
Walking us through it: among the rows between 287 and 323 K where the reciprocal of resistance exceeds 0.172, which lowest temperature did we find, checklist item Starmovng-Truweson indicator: 289 K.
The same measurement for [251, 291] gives 289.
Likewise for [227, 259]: 229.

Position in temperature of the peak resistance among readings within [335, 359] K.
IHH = 353 K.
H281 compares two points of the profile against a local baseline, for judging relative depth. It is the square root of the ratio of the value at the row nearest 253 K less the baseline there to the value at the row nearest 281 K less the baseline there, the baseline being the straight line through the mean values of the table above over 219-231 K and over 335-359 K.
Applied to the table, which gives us 1.1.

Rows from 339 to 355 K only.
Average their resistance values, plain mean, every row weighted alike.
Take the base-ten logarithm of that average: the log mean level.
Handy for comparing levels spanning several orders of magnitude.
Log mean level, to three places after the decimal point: 0.790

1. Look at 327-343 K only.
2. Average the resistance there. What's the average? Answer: 6.4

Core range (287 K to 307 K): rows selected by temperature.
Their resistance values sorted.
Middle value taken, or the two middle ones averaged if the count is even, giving 4.61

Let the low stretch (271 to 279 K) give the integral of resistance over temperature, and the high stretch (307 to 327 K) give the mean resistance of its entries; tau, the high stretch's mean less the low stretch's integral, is -46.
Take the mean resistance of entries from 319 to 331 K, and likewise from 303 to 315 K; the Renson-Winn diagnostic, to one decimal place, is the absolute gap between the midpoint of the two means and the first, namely 0.9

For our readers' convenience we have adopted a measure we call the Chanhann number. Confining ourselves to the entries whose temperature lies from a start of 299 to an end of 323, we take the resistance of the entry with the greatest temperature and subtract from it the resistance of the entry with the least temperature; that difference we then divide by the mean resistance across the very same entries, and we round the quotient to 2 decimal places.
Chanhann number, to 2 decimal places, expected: 0.49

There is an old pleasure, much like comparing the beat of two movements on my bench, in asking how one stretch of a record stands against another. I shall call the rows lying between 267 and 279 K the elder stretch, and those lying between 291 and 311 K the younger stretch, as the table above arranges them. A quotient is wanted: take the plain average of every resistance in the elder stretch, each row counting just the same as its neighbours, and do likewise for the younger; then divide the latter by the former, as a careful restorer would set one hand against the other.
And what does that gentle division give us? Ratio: 0.69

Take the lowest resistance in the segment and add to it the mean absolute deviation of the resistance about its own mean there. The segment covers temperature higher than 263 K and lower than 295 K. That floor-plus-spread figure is 5.67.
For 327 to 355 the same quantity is 6.02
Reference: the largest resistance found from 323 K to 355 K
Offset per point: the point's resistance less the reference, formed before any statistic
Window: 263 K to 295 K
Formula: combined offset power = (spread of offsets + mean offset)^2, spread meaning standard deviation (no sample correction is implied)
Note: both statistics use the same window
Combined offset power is 0.00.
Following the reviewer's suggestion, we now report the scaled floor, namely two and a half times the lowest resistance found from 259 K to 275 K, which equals 15.5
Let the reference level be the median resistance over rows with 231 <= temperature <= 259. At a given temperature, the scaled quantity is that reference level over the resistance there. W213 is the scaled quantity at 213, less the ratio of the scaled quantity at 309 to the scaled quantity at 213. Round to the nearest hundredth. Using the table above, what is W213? -0.59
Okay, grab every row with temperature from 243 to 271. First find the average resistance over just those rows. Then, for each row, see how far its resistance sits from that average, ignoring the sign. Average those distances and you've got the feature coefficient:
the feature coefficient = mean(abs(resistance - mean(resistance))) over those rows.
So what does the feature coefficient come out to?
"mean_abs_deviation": 0.24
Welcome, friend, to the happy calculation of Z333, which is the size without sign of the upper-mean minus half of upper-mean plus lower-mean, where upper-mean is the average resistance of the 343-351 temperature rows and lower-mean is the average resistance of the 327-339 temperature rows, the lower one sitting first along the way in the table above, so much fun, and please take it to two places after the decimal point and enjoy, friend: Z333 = 0.24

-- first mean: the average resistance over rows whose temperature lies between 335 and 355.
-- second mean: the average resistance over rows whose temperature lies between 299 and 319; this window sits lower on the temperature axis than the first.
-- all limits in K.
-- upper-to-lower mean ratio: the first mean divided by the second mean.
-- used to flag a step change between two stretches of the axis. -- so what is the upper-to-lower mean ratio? 1.32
